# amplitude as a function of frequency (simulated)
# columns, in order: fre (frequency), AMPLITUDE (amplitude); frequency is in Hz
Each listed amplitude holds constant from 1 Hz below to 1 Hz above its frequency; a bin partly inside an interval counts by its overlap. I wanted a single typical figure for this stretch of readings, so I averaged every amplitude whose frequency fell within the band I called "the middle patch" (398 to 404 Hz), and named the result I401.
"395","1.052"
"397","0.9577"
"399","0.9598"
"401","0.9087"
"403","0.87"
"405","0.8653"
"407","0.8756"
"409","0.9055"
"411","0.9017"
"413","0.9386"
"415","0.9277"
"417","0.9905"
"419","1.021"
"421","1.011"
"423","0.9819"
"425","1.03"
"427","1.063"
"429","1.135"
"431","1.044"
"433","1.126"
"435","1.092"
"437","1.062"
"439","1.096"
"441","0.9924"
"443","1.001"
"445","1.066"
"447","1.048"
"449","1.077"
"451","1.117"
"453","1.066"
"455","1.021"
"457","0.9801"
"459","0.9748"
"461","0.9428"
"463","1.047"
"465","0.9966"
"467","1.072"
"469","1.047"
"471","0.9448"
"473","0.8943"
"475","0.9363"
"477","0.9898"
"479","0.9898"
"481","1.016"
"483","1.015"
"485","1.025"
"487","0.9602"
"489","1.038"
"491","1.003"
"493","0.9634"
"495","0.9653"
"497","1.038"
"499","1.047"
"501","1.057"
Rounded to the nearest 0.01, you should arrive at 0.91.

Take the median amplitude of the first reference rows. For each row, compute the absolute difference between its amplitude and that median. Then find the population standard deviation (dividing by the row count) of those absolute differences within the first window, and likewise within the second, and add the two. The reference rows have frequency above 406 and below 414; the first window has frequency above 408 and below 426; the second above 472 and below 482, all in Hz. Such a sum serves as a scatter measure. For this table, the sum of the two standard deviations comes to 0.085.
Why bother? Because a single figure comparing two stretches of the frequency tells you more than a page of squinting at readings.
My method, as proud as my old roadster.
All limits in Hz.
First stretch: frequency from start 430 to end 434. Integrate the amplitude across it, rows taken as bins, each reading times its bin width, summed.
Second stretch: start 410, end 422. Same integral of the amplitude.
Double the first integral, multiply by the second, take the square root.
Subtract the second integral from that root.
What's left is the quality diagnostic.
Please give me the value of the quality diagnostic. -2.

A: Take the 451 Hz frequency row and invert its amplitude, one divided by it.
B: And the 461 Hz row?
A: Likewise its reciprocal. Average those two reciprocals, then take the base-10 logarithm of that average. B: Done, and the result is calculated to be -0.010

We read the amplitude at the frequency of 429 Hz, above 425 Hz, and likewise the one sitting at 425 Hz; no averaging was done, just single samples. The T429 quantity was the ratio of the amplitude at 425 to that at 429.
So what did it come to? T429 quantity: 0.91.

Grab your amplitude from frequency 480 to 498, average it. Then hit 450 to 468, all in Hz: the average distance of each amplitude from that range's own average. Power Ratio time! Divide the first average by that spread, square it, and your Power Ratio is 482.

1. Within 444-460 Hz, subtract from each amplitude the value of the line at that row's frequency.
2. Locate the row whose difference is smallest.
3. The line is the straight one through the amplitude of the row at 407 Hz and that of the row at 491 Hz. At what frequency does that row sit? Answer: 459 Hz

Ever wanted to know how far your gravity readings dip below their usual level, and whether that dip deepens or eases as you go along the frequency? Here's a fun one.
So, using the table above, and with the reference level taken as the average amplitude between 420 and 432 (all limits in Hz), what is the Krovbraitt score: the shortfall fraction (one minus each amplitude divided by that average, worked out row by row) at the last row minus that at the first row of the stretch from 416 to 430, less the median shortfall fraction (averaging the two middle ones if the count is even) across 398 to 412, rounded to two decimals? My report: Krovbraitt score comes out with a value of -0.27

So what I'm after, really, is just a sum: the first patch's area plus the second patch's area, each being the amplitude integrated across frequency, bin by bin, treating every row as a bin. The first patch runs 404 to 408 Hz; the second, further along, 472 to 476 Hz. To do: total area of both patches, 7.14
